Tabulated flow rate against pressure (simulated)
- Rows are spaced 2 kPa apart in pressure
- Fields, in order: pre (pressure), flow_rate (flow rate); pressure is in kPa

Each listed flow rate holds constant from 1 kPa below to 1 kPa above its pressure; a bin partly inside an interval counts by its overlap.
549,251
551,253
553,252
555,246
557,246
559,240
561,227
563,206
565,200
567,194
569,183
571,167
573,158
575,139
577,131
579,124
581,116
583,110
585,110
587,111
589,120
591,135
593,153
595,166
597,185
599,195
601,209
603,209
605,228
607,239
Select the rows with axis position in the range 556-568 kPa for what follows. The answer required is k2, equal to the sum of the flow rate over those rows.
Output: 1313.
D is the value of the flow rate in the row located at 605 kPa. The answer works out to 228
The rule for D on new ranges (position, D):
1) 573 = 158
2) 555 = 246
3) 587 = 111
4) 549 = 251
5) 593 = 153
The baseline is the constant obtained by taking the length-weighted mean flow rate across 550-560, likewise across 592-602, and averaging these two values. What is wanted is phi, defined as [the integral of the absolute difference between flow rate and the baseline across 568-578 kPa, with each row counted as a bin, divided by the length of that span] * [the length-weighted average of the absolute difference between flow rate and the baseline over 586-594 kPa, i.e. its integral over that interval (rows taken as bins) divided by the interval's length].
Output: 4992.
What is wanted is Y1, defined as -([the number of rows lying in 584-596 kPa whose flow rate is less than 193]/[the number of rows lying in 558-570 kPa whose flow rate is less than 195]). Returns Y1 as -3.00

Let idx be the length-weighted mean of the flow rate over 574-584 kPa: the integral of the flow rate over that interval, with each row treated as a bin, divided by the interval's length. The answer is 124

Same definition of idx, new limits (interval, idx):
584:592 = 119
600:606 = 215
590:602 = 174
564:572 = 186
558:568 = 213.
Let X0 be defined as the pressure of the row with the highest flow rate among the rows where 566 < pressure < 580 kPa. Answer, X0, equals 567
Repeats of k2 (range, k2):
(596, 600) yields 380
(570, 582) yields 835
